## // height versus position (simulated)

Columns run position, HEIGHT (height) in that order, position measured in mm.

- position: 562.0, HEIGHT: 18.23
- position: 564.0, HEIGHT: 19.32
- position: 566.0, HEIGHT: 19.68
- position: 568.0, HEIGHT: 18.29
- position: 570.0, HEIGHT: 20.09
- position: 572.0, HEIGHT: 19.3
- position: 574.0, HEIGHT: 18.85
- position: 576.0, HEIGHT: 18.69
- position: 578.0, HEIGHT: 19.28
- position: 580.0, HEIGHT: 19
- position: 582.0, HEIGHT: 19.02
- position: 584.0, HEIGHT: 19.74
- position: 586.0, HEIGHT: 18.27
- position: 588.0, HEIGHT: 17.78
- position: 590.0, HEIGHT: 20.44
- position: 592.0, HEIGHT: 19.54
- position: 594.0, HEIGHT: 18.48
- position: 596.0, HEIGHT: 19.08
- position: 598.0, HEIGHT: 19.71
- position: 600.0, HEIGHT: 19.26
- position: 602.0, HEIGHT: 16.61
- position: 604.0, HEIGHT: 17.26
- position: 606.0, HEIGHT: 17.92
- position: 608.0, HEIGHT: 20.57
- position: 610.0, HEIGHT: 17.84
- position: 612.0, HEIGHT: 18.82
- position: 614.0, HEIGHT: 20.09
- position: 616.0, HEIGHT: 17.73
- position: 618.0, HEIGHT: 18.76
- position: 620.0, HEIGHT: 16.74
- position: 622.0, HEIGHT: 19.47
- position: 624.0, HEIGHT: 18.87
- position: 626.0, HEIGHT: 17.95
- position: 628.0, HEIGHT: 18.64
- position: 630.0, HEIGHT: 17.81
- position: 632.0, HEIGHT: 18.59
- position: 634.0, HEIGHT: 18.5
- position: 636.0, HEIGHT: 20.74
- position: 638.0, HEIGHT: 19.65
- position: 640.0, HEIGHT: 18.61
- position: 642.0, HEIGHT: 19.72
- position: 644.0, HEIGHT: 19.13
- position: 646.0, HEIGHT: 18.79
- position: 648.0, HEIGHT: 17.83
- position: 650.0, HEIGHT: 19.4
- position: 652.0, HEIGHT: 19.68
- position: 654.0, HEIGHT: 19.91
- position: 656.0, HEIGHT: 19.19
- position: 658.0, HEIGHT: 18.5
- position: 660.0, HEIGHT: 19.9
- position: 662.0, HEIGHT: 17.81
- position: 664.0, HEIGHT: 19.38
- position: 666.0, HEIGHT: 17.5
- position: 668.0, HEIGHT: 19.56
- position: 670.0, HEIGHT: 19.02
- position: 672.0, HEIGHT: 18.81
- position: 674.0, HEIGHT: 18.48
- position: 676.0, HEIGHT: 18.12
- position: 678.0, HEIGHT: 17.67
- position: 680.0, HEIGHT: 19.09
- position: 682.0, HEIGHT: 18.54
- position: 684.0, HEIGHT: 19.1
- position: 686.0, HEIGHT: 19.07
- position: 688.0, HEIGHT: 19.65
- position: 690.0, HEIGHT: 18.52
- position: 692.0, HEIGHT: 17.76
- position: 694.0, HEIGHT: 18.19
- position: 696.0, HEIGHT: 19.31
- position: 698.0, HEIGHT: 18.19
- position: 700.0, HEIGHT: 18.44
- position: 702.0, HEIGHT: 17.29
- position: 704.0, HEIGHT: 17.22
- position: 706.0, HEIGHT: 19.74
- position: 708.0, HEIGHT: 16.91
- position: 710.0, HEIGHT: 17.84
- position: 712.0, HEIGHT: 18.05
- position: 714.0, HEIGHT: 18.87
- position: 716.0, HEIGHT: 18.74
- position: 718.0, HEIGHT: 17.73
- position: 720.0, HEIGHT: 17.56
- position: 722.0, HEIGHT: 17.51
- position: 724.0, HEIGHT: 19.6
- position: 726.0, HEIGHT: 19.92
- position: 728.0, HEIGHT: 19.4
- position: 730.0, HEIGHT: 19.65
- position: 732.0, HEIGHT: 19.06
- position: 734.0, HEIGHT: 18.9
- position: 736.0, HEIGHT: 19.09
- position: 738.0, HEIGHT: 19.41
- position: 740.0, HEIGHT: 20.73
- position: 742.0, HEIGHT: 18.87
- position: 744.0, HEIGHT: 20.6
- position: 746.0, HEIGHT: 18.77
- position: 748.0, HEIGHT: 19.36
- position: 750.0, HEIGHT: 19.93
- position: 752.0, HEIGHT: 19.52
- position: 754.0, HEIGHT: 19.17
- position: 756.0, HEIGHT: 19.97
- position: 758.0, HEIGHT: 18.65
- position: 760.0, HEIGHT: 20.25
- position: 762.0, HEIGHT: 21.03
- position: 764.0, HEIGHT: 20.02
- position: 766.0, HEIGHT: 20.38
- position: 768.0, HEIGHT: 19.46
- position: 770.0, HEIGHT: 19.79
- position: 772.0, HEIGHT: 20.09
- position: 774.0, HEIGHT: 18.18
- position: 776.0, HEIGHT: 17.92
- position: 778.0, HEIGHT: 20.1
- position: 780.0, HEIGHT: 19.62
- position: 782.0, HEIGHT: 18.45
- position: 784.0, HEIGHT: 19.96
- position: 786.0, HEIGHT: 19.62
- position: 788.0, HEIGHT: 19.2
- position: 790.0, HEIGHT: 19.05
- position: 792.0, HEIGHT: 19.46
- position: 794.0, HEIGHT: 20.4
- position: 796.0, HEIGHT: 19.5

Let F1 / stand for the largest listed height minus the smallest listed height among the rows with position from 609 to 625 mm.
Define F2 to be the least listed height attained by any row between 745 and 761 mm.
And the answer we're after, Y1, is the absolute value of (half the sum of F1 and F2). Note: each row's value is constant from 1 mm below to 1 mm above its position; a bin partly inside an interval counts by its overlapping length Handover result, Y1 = 11.0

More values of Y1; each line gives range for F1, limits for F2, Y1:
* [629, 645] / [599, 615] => 9.8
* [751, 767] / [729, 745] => 10.6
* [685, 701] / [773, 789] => 9.9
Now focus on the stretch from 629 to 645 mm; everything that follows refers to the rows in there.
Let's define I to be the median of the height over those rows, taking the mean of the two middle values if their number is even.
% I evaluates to 18.9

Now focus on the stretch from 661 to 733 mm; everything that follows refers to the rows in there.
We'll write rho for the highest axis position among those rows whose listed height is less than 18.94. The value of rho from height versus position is 722.0 mm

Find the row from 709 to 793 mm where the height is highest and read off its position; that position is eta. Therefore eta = 762.0 mm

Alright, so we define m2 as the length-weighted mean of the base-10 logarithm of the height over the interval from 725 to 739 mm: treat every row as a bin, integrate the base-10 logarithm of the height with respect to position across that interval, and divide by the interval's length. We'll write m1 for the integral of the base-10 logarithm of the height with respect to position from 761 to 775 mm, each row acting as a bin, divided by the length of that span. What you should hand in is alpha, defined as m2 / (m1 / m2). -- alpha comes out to 1.28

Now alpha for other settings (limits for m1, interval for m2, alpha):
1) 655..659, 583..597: 1.28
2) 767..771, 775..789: 1.28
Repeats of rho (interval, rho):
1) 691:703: 702.0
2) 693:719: 718.0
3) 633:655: 648.0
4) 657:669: 666.0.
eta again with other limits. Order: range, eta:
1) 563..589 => 570.0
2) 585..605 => 590.0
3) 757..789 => 762.0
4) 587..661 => 636.0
